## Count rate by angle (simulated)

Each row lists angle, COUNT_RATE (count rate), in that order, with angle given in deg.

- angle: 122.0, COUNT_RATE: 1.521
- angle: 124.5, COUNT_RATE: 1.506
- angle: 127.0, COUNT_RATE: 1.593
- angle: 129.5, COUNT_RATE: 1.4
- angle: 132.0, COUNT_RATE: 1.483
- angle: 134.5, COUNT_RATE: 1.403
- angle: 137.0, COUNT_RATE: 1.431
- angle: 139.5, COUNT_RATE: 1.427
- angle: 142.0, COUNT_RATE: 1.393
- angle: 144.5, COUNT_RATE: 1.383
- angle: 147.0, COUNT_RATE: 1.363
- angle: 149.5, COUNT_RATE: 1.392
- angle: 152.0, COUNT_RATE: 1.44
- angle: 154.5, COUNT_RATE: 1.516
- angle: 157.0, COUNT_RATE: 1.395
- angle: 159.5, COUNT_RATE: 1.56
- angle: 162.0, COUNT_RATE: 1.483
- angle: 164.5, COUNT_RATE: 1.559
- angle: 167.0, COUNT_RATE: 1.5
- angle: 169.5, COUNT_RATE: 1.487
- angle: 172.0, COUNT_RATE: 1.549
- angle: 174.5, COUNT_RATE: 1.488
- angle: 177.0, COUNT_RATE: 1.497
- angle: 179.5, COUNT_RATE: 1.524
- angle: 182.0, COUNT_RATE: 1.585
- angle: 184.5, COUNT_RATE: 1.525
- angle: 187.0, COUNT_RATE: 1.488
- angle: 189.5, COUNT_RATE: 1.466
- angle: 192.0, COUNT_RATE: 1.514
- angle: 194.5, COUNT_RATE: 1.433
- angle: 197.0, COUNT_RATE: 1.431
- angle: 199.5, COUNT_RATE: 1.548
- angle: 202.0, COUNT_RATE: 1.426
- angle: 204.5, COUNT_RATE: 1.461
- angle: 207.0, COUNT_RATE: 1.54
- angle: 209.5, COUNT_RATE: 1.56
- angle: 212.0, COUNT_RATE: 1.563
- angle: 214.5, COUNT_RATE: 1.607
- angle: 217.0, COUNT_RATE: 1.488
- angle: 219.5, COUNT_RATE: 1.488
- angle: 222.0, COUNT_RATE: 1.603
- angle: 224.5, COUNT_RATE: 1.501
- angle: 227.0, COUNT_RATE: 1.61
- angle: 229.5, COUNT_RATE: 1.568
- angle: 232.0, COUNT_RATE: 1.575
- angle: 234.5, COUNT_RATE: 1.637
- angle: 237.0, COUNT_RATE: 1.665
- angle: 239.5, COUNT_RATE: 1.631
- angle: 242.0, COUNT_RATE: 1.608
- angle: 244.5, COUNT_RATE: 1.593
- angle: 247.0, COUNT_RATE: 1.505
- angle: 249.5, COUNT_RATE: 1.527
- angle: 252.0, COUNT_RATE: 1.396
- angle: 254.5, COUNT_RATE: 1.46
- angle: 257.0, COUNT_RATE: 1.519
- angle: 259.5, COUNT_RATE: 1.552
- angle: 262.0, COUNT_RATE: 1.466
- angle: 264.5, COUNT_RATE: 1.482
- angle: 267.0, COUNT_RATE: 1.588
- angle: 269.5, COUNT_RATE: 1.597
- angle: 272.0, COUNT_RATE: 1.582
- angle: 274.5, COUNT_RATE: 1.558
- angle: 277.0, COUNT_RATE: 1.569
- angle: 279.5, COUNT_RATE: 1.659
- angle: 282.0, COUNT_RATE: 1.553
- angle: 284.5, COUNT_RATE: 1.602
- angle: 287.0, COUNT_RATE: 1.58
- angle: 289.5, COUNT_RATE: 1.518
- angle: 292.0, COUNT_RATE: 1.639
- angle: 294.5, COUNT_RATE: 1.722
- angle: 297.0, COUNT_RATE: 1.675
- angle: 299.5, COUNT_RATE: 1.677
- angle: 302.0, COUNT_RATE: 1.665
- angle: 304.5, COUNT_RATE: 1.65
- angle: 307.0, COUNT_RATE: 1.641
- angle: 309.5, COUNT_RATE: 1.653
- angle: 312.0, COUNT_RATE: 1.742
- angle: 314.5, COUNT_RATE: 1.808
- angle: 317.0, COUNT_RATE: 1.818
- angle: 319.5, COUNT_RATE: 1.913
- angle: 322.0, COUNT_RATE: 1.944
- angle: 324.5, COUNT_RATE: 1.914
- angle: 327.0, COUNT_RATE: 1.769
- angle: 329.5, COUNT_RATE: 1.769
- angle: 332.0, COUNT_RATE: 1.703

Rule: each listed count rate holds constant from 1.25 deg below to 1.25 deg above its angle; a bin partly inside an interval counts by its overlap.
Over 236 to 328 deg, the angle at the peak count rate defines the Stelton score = 322.0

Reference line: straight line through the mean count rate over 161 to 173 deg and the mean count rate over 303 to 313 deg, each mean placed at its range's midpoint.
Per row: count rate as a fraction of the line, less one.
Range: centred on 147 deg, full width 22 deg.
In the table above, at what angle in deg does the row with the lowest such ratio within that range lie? 147.0 deg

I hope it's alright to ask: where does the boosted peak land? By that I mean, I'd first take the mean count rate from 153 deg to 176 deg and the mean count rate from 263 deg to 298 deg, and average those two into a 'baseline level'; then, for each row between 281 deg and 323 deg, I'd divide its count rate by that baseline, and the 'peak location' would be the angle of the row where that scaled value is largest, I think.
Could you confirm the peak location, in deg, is 322.0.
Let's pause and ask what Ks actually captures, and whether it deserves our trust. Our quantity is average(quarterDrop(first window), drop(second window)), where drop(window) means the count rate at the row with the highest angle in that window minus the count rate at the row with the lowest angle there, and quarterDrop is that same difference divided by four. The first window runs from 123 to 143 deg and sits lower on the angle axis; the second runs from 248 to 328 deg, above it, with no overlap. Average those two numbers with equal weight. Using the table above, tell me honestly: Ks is 0.107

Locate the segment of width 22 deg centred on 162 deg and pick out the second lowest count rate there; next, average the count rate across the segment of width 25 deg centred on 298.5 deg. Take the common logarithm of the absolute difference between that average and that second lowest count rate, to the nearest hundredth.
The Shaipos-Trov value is -0.69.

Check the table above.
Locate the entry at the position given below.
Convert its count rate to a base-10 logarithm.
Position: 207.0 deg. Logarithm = 0.188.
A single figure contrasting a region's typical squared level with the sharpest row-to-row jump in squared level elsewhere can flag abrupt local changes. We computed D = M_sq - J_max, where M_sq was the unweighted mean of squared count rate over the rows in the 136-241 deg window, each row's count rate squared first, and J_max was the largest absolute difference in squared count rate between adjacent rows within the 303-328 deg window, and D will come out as 1.74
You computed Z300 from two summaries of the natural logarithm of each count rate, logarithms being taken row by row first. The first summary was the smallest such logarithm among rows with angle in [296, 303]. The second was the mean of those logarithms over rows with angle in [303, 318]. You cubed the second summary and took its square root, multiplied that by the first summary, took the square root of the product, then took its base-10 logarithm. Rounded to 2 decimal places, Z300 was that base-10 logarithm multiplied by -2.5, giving 0.87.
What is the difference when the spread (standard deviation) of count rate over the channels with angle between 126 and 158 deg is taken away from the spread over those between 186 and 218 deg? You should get -0.006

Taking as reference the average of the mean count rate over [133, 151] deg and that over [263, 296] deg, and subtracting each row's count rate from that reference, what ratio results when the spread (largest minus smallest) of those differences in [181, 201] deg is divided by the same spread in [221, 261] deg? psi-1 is 0.57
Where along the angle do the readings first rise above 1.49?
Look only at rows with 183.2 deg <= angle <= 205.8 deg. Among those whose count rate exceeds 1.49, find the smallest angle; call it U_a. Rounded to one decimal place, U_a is 184.5 deg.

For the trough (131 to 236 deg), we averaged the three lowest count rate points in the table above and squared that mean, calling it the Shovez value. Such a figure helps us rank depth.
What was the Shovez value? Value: 1.90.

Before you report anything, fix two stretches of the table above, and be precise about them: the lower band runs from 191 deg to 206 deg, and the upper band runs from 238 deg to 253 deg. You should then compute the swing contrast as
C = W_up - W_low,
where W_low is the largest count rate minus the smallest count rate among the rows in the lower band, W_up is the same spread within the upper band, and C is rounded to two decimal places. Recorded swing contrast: 0.11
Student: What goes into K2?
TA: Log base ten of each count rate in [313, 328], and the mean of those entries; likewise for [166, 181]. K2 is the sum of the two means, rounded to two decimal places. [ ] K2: 0.45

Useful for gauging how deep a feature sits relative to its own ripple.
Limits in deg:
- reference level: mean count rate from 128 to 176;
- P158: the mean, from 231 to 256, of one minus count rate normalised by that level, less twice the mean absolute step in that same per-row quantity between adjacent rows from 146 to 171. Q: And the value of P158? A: -0.17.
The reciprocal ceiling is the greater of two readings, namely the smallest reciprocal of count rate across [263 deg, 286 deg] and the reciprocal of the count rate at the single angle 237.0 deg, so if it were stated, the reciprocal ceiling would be 0.60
